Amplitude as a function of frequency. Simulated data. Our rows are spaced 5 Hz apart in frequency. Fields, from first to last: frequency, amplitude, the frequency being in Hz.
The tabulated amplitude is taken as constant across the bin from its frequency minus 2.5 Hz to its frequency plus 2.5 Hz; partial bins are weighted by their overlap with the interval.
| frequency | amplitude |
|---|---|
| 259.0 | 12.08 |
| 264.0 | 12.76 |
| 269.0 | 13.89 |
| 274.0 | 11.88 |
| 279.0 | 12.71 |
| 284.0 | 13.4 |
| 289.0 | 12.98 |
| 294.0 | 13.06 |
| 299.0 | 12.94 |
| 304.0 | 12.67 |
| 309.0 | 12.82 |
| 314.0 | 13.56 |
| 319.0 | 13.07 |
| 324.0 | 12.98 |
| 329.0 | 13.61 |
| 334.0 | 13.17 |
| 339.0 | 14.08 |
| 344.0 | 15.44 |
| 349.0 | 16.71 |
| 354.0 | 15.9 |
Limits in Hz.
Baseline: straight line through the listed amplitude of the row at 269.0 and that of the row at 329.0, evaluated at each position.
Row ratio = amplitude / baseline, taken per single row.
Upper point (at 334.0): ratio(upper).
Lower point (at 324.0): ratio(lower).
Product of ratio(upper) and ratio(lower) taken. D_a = 0.92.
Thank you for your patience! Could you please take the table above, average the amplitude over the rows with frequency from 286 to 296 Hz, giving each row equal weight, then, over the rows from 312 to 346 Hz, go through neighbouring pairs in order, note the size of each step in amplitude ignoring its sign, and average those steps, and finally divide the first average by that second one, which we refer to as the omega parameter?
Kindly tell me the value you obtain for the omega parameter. 20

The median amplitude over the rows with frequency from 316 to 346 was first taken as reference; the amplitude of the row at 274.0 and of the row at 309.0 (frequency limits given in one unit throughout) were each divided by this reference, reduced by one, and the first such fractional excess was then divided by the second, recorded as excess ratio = 2.6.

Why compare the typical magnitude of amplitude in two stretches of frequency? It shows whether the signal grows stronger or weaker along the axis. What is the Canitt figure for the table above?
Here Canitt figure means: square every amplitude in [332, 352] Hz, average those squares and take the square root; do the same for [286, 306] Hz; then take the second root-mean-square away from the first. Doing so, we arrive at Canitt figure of 2.0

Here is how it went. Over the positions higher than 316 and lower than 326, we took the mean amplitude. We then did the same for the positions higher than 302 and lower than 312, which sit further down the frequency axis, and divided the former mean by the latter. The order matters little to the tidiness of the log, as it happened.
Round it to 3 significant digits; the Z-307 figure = 1.02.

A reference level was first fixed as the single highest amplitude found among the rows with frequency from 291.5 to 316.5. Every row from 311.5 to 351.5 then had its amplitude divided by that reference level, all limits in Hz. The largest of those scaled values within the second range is 1.23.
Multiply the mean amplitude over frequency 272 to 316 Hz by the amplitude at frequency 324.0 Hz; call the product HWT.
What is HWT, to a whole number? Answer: 167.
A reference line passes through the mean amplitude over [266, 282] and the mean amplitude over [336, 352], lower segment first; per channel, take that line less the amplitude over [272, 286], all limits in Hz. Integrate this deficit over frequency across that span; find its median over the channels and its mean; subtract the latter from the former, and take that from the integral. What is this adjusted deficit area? 5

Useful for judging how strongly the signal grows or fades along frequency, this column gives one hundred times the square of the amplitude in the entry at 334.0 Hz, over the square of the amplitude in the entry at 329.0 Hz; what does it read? 94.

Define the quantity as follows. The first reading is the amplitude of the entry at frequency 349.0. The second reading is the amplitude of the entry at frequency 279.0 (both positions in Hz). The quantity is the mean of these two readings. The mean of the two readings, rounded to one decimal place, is 14.7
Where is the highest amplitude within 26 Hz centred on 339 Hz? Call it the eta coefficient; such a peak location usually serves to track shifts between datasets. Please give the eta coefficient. 349.0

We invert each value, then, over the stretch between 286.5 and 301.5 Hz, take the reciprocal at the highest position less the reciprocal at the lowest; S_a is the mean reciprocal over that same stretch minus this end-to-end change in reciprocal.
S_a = 0.0767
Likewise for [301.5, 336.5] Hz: 0.0792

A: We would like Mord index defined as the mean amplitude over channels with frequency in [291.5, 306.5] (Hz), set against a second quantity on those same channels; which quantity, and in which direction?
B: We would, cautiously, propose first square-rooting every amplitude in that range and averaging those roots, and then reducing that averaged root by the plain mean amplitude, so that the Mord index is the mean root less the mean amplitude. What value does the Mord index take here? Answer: -9.3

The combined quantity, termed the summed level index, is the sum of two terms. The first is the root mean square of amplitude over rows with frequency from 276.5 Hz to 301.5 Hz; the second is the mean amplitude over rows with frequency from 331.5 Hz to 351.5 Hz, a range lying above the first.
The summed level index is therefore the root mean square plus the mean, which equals 27.9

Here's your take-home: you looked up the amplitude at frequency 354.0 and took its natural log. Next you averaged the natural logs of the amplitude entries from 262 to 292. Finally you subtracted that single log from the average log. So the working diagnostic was -0.21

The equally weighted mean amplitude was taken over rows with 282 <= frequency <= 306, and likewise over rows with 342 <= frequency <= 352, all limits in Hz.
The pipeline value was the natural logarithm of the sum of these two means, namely 3.37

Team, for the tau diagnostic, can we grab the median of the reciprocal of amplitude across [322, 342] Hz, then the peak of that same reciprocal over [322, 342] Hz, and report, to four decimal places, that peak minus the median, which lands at 0.0023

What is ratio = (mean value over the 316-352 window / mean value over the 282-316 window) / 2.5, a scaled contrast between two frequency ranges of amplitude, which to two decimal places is 0.43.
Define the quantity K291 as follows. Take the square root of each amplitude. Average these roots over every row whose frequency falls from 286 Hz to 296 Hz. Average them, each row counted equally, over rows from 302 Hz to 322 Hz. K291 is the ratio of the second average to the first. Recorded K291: 1.00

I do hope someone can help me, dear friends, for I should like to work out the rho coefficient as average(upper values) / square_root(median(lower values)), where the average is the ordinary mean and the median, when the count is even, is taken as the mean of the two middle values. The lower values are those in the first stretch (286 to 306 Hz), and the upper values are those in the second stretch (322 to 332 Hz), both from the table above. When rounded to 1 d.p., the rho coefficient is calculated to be 3.7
